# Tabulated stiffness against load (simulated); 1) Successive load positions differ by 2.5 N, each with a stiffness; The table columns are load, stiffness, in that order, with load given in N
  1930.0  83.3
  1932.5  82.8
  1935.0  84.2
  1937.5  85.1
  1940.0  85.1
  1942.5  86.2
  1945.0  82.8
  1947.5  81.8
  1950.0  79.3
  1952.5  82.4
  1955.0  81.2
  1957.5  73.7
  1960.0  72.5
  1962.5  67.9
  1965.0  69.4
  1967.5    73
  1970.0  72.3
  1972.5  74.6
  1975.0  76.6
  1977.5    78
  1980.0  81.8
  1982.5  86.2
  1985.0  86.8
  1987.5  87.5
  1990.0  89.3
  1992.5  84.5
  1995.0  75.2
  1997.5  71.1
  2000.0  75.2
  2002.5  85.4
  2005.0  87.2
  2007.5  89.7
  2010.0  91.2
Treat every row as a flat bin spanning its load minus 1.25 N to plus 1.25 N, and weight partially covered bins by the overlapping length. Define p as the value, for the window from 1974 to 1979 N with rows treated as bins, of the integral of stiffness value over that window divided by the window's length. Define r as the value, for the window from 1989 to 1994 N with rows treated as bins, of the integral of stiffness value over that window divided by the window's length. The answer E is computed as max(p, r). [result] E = 86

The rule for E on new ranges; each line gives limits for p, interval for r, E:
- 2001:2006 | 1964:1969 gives 86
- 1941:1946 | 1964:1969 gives 85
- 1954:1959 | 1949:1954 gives 81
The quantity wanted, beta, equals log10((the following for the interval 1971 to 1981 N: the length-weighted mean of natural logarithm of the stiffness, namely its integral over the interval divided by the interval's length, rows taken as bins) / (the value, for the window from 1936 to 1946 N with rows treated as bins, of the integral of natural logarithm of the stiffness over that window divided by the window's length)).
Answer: -0.009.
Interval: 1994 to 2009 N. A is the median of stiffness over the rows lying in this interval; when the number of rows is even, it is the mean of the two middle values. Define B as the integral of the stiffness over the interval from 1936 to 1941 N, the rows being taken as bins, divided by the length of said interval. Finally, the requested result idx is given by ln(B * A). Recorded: 8.83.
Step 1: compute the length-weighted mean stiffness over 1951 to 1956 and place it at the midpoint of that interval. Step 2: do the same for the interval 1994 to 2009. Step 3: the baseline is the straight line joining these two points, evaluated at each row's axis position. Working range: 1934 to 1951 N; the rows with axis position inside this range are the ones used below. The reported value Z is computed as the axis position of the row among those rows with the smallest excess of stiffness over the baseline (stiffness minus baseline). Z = 1950.0 N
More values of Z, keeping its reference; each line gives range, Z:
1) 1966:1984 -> 1970.0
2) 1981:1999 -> 1997.5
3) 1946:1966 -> 1962.5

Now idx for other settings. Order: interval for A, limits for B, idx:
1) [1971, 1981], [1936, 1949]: 8.78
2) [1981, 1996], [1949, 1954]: 8.85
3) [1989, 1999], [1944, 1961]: 8.75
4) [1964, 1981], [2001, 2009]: 8.78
